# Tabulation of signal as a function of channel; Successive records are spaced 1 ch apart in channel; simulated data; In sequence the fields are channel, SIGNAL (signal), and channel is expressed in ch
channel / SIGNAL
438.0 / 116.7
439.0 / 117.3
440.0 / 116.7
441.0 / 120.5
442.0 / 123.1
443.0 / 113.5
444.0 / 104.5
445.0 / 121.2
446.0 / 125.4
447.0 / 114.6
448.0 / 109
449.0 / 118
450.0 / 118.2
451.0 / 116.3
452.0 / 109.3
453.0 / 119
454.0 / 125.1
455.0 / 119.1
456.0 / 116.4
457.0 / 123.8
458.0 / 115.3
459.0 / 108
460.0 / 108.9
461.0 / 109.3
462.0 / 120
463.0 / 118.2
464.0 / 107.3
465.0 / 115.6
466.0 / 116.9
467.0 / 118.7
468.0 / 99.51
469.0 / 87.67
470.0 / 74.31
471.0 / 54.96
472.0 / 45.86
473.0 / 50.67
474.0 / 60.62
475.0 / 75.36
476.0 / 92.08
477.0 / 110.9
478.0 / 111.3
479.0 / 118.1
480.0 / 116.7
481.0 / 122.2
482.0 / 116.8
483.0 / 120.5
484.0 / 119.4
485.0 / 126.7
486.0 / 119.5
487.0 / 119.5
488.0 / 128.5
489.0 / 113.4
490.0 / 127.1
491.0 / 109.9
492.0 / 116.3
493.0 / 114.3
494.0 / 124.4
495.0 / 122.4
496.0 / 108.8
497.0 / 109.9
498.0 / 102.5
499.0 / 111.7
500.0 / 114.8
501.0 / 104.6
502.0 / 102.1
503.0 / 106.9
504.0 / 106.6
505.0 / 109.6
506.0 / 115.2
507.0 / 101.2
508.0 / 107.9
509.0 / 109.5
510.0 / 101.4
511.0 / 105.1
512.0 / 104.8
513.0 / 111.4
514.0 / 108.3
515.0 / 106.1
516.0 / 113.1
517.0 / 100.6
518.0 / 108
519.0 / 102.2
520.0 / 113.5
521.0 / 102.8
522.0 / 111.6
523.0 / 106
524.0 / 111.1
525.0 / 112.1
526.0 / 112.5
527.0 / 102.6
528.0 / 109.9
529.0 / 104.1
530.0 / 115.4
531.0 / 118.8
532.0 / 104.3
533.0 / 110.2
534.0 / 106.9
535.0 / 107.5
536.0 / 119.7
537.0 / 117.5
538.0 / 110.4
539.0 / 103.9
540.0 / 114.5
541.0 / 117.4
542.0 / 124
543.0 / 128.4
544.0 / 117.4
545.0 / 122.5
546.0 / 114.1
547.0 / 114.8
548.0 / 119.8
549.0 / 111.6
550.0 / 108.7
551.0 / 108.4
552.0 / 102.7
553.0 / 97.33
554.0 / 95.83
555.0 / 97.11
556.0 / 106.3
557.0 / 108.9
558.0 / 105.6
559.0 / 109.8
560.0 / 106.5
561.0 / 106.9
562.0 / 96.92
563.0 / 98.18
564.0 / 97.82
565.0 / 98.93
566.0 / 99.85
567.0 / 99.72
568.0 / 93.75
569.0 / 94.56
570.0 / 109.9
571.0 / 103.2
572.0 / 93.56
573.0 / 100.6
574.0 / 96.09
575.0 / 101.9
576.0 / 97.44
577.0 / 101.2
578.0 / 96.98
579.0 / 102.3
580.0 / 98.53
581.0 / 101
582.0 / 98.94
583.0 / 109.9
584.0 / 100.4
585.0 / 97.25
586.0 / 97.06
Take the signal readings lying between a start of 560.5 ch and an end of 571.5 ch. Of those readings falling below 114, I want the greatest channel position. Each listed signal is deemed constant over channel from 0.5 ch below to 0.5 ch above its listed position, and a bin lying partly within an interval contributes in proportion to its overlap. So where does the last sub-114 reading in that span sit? 571.0 ch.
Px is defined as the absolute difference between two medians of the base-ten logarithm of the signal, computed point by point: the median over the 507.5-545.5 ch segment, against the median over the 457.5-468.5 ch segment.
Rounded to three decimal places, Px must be 0.020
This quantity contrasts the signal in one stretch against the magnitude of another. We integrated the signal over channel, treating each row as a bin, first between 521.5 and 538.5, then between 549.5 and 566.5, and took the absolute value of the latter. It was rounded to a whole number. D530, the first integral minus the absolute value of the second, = 135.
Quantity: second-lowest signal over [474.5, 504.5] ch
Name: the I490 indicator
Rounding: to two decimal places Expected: 92.08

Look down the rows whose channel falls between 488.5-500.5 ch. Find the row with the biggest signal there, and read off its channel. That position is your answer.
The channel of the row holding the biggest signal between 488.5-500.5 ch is 490.0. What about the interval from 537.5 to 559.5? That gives 543.0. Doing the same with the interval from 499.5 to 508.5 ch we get 506.0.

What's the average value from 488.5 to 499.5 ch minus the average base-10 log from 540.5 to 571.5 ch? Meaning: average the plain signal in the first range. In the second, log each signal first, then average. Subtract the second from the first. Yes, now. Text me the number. 113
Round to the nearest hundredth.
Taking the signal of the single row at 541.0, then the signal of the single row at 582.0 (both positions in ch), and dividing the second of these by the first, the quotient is 0.84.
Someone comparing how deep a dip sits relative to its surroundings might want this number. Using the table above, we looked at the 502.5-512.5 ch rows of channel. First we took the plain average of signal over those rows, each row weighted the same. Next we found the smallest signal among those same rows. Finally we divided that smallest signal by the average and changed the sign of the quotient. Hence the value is -0.95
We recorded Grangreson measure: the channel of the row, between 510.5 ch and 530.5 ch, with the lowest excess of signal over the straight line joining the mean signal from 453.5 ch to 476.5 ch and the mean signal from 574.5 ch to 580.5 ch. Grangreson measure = 517.0 ch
